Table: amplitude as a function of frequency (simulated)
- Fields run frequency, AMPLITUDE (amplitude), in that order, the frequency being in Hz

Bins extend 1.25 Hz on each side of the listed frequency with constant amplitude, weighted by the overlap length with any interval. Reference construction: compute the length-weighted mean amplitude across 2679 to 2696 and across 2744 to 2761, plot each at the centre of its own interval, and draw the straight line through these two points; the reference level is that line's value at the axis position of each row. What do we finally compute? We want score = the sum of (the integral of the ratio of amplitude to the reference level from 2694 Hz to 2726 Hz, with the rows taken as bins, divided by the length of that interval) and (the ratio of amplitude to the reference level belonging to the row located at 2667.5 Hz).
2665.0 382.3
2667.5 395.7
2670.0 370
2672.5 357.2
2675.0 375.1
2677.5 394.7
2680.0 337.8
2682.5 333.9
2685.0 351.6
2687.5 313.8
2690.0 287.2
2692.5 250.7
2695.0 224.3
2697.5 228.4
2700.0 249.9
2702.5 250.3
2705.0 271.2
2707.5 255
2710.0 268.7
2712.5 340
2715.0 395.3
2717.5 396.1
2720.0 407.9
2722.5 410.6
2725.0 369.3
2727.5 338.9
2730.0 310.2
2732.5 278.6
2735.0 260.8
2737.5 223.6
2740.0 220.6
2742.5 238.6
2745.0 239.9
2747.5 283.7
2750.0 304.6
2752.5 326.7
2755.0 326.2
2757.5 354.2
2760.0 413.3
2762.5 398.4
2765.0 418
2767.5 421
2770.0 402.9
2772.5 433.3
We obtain 2.4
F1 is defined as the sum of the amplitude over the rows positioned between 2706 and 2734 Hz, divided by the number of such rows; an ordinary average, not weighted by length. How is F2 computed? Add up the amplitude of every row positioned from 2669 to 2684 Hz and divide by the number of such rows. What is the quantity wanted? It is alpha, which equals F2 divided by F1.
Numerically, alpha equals 1.05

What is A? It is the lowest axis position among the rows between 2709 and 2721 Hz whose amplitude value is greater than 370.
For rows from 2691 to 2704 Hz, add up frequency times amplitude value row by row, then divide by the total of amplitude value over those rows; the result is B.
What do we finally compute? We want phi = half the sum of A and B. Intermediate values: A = 2715.0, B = 2697.6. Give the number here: 2706.3 Hz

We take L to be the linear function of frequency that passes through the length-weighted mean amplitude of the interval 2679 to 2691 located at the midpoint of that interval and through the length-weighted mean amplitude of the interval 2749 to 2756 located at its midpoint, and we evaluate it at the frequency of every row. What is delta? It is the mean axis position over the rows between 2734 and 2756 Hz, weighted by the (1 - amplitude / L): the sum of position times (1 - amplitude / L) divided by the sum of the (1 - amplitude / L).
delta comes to 2740.6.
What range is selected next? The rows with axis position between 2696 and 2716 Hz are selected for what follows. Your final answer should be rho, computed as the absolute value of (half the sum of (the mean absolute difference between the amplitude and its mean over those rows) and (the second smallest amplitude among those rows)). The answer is 146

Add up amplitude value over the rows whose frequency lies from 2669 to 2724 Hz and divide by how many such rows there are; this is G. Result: 321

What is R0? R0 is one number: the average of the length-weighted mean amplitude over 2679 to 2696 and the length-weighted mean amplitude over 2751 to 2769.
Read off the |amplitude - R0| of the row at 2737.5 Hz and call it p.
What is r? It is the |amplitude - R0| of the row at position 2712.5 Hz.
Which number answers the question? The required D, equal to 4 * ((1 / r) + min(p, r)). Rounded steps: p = 116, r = 0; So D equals 15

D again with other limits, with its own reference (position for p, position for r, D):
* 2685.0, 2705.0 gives 48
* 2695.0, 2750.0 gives 141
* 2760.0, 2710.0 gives 284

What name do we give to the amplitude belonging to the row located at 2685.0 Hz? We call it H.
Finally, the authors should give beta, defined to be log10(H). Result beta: 2.55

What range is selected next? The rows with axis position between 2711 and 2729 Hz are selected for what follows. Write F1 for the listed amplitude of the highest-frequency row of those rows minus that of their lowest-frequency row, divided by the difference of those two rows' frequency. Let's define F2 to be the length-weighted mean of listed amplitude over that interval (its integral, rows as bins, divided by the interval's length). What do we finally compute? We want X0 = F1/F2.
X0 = 0.000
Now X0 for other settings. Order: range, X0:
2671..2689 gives -0.008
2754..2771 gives 0.013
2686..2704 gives -0.016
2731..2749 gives 0.001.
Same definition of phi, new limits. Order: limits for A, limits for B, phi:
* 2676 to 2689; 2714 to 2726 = 2698.7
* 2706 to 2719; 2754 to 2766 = 2737.6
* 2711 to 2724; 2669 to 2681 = 2695.0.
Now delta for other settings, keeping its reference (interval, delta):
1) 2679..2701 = 2697.0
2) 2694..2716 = 2698.7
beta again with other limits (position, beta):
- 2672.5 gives 2.55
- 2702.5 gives 2.40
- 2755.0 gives 2.51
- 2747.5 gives 2.45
